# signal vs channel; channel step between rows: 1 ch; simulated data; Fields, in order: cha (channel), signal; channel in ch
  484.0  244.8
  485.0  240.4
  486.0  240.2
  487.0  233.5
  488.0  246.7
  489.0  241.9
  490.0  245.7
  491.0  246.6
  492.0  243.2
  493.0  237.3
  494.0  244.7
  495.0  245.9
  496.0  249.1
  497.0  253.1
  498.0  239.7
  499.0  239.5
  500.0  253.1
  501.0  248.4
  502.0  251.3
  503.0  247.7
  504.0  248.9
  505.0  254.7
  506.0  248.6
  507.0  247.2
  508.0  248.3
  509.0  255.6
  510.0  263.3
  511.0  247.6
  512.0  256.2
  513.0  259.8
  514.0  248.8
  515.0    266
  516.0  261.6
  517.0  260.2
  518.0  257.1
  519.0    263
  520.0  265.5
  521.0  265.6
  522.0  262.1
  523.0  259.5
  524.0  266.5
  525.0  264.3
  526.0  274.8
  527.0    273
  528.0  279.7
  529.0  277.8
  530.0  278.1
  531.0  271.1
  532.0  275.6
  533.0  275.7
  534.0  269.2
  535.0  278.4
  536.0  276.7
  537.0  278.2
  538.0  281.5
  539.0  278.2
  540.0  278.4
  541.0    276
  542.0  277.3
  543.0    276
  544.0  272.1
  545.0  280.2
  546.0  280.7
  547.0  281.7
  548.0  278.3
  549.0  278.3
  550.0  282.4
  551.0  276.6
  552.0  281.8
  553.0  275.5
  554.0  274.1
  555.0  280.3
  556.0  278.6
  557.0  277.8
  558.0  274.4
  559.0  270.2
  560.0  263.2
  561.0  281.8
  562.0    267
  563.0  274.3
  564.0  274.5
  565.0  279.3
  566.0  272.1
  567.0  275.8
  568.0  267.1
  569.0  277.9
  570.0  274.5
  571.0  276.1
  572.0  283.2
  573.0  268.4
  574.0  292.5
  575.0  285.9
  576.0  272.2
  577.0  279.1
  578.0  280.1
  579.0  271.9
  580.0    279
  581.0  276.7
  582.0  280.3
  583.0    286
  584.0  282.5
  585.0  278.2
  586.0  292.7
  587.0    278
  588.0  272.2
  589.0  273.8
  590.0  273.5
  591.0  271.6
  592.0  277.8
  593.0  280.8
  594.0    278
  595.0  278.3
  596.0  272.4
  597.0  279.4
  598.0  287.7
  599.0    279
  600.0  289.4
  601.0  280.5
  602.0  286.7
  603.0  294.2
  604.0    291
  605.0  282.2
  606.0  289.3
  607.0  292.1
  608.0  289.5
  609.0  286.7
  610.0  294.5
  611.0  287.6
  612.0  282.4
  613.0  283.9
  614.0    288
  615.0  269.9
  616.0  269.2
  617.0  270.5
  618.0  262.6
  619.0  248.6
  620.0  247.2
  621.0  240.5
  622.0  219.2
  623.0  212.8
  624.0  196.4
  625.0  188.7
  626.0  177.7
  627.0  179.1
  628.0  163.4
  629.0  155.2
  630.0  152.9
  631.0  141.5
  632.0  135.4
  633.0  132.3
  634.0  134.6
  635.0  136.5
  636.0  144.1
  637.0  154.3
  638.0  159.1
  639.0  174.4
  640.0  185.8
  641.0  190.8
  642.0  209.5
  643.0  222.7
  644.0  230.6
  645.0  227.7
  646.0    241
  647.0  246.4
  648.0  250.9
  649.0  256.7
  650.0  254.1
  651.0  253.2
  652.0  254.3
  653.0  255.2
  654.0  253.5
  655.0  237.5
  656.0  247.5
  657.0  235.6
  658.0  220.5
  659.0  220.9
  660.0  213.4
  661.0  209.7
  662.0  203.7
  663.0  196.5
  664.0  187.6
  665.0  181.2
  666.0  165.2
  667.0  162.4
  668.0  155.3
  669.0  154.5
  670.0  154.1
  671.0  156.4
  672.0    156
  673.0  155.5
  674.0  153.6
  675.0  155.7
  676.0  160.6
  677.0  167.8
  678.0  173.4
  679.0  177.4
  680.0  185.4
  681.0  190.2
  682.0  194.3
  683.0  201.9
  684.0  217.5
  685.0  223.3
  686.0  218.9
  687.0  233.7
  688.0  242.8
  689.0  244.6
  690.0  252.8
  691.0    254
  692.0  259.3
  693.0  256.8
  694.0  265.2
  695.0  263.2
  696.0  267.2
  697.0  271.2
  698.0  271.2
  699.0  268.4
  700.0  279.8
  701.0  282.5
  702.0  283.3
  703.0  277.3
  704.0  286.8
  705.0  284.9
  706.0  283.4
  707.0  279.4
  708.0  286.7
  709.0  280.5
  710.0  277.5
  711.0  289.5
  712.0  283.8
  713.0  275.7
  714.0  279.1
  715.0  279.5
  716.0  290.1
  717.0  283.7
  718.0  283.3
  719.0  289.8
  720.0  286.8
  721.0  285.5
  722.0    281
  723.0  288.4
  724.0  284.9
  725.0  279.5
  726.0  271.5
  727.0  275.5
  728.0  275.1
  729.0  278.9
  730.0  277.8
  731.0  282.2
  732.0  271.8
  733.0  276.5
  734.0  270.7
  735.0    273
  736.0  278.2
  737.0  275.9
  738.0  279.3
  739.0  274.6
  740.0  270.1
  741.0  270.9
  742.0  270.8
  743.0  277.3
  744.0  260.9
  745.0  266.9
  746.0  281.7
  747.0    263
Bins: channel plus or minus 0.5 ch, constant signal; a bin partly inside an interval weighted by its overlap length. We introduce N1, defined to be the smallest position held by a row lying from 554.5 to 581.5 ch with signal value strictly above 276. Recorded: 555.0 ch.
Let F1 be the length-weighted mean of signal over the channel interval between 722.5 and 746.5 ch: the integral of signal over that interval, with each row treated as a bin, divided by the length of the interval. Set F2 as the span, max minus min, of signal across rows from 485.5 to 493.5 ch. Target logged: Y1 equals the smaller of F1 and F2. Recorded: 13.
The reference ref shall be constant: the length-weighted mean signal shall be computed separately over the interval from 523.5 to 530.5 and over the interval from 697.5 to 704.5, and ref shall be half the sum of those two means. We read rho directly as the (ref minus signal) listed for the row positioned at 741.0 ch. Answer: 5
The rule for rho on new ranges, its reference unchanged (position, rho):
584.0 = -7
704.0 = -11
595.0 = -2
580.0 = -3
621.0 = 35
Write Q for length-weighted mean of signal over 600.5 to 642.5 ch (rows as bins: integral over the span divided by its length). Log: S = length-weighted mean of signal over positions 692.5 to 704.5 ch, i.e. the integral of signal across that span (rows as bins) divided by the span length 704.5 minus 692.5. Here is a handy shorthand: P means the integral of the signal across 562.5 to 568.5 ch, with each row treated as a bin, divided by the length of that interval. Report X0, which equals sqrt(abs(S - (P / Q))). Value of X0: 16.5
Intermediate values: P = 274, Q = 223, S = 273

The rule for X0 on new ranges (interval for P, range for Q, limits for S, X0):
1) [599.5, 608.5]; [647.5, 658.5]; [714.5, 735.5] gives 16.7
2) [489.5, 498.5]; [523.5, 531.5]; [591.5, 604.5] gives 16.8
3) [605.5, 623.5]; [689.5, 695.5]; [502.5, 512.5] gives 15.8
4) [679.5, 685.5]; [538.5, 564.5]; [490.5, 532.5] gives 16.0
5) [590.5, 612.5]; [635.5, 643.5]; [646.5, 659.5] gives 15.6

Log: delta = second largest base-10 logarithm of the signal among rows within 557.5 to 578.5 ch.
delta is 2.46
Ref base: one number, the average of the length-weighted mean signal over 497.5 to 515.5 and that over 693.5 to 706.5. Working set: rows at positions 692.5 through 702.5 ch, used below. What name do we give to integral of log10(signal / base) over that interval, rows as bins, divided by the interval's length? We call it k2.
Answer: 0.012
